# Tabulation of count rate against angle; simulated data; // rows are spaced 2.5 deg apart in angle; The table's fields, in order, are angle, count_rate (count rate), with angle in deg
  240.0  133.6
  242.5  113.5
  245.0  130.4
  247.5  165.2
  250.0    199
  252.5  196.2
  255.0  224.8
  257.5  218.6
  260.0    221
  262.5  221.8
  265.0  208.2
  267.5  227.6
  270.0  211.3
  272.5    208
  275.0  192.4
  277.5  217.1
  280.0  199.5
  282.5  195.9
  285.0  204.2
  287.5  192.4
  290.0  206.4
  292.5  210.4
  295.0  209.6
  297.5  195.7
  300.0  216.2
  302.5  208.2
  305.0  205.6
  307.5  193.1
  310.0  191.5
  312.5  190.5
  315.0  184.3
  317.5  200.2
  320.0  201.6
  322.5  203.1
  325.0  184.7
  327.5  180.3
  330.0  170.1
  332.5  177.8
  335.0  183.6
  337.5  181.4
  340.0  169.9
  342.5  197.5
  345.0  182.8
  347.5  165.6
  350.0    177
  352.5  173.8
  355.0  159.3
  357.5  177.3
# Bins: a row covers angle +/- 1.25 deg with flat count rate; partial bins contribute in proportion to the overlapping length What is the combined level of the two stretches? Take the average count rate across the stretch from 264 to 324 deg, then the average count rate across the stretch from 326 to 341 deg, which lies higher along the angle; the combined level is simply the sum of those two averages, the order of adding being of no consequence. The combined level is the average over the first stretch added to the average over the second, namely 380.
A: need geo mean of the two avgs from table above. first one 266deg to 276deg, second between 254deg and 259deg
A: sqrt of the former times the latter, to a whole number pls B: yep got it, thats 216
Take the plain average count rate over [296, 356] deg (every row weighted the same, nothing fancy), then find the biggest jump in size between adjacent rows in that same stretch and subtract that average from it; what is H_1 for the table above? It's -160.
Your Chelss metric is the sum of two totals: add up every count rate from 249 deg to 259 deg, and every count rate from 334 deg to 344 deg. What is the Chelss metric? 1571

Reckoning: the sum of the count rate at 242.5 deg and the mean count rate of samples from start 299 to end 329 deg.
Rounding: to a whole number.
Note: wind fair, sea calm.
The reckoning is 310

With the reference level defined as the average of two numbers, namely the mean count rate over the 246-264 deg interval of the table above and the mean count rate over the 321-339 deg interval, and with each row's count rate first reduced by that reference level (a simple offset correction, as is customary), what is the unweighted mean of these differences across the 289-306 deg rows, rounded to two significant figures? 13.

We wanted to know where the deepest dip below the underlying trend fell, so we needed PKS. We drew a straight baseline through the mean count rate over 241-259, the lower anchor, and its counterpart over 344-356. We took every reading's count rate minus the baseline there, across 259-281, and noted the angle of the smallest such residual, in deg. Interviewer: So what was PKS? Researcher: 275.0 deg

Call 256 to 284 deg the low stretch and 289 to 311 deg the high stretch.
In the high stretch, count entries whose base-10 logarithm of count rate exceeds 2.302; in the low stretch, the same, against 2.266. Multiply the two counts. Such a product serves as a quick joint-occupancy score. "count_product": 66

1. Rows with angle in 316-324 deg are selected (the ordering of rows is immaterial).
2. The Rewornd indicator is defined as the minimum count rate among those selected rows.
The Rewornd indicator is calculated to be 200.2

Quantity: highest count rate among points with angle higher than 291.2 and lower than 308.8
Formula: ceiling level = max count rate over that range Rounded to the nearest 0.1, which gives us 216.2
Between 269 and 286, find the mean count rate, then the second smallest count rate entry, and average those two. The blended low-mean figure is 200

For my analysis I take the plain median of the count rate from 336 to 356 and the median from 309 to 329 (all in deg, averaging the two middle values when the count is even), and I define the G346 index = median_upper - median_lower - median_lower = -207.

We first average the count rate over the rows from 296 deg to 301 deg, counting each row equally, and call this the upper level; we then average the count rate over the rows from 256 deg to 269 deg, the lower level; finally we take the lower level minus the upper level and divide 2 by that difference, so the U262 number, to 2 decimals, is 0.15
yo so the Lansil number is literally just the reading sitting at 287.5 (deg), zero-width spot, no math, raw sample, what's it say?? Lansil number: 192.4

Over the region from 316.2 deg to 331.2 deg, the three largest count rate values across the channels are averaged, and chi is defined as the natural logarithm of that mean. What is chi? 5.31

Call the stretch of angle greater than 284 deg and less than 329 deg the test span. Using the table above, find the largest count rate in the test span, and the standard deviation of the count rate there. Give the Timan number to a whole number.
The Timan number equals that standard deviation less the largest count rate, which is -206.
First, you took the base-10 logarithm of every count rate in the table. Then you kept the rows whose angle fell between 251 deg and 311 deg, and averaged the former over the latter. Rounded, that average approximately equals 2.32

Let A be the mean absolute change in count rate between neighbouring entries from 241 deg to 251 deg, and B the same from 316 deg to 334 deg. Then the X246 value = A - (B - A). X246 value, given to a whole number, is 50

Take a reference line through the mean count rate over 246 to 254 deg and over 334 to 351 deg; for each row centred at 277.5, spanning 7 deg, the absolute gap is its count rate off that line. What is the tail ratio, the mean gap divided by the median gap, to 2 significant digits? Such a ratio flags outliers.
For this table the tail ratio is 1.2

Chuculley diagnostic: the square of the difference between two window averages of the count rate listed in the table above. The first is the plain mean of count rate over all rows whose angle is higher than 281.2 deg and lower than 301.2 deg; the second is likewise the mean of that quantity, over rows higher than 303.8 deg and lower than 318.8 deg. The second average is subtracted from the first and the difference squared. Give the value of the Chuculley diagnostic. 93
